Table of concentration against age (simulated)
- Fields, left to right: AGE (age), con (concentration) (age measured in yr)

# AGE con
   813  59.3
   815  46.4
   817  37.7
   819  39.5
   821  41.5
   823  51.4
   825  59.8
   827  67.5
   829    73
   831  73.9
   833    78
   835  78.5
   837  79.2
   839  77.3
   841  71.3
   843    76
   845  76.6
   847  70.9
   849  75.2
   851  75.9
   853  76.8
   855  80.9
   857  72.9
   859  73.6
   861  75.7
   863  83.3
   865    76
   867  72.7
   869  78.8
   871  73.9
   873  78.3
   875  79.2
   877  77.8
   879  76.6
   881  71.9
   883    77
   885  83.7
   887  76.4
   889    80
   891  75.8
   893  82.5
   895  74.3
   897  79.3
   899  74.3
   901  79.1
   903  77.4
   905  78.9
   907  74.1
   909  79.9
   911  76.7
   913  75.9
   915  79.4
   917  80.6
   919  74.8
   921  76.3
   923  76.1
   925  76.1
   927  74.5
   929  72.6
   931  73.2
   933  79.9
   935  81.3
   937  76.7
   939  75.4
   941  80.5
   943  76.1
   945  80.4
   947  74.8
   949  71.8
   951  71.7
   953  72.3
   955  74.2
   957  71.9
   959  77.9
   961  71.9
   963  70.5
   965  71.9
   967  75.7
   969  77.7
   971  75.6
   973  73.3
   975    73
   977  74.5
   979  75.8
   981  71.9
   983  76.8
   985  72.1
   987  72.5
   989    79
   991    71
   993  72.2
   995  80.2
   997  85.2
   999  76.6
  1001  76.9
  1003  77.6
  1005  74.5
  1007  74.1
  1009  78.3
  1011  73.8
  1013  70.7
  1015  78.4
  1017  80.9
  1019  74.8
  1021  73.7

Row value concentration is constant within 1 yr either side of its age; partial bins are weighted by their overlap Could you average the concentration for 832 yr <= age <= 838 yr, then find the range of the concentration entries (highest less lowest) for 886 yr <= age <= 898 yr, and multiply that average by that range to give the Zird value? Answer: 644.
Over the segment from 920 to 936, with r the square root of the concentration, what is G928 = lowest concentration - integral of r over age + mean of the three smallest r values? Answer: -58.5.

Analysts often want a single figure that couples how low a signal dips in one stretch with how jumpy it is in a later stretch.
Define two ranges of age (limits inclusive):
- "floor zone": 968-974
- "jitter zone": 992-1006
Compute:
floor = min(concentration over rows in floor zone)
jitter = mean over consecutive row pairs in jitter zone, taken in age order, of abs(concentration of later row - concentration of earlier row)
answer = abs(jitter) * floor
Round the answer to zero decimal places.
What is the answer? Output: 314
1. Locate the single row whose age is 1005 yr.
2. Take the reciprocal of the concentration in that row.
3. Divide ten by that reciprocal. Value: 745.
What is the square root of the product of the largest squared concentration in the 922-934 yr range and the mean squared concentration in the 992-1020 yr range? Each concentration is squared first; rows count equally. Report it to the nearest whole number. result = 6138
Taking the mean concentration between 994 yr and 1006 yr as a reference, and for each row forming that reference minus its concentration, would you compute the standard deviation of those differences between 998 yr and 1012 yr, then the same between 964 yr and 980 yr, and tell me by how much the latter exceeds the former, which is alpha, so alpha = 0.1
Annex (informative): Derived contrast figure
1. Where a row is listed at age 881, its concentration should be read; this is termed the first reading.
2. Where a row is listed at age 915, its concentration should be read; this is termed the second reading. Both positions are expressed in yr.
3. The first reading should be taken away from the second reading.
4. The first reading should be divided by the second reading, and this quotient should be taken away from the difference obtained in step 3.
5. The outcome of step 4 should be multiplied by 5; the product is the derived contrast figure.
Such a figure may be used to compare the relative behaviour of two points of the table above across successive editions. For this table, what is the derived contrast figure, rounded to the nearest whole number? 33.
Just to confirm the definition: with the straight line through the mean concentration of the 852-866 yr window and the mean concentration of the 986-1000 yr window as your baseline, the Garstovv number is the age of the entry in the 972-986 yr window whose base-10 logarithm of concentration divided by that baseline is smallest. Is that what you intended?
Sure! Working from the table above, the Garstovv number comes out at 981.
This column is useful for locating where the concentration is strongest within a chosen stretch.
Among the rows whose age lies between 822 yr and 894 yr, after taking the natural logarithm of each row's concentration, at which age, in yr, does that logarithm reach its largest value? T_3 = 885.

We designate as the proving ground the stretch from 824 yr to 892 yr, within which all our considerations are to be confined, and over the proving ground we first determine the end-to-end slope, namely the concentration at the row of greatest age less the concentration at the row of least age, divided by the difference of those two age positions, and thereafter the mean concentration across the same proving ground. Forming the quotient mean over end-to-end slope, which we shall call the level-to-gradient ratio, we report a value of 312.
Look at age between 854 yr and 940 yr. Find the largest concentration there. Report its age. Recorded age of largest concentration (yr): 885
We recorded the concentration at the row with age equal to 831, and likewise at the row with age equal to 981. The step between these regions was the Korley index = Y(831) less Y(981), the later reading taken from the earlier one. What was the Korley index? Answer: 2.0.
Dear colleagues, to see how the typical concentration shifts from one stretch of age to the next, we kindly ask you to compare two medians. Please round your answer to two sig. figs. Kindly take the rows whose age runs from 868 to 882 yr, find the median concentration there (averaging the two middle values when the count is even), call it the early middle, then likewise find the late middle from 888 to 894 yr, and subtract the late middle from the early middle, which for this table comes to -2.2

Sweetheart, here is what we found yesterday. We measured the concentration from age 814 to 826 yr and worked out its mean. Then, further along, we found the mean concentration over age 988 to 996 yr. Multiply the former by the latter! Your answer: 3481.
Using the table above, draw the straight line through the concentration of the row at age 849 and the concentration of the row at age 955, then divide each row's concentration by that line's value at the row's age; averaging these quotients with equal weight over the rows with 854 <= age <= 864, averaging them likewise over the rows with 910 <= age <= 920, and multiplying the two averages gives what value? 1.07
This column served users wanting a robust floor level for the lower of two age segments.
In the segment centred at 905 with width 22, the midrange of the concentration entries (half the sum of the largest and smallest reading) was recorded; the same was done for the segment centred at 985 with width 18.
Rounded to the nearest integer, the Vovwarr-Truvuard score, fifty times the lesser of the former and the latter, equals 3750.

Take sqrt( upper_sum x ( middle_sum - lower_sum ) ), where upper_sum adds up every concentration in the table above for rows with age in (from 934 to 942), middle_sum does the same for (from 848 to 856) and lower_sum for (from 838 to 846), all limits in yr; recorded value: 49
